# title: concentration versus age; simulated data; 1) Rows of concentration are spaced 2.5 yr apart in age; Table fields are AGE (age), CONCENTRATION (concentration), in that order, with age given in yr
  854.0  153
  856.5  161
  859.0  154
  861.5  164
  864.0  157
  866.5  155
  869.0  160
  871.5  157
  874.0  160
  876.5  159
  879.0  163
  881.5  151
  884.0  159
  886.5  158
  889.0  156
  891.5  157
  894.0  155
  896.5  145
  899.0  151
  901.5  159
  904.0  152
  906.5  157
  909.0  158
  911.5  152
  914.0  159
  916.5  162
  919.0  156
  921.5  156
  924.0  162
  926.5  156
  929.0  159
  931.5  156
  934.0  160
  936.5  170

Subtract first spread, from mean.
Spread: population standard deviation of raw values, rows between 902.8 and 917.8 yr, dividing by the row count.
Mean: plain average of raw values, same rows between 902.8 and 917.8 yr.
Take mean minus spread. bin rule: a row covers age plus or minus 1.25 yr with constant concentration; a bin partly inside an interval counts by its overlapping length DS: 153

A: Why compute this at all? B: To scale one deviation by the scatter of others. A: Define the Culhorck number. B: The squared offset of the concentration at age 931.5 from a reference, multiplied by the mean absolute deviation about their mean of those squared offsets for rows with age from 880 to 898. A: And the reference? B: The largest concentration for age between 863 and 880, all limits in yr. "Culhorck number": 3920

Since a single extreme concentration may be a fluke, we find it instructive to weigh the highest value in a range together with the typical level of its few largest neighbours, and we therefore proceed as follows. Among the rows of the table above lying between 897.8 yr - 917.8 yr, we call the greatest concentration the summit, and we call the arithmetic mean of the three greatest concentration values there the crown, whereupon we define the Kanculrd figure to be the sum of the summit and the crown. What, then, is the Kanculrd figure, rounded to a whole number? 322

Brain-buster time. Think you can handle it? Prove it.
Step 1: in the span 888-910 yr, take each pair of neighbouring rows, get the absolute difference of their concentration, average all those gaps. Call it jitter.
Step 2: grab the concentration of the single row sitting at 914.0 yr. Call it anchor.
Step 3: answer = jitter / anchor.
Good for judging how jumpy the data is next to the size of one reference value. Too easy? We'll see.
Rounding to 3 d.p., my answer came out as 0.031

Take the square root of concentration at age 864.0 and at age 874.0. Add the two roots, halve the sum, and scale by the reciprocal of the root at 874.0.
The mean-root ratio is 1.00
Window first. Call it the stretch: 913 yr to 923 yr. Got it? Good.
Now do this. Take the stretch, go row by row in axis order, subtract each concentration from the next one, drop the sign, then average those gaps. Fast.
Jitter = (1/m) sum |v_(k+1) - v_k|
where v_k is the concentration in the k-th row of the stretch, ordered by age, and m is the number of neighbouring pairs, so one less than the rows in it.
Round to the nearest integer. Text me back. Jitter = 3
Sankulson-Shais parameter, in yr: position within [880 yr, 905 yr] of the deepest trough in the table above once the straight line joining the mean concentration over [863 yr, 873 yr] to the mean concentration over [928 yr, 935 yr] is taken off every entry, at 896.5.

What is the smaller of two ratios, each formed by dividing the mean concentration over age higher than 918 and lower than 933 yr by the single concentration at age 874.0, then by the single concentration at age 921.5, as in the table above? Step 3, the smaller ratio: 0.98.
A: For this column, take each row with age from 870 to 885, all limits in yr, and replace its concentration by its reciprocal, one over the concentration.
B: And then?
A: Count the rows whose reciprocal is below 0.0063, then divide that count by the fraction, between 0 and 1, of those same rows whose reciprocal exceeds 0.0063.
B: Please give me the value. 12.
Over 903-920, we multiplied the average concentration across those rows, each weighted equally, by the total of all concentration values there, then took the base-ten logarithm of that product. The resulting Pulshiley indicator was 5.23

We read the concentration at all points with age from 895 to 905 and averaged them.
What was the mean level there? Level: 152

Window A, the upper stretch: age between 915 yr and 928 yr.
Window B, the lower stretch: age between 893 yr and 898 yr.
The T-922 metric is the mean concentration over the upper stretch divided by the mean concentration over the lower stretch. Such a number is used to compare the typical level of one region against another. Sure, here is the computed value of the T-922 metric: 1.06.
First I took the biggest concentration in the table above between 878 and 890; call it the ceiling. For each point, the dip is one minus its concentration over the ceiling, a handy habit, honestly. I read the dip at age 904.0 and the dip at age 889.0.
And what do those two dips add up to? 0.11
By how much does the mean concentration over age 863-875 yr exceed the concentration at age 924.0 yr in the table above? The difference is -4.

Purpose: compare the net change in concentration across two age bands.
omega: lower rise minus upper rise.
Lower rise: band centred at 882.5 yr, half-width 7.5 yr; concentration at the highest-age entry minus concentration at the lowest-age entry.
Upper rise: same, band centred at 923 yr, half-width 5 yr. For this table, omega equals -3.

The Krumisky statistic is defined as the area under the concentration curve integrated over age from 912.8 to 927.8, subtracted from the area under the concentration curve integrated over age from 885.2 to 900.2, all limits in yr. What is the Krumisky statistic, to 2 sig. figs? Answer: -72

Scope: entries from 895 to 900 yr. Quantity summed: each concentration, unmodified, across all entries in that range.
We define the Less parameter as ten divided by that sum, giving 0.0338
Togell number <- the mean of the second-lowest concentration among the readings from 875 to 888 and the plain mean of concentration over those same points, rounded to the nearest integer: 158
